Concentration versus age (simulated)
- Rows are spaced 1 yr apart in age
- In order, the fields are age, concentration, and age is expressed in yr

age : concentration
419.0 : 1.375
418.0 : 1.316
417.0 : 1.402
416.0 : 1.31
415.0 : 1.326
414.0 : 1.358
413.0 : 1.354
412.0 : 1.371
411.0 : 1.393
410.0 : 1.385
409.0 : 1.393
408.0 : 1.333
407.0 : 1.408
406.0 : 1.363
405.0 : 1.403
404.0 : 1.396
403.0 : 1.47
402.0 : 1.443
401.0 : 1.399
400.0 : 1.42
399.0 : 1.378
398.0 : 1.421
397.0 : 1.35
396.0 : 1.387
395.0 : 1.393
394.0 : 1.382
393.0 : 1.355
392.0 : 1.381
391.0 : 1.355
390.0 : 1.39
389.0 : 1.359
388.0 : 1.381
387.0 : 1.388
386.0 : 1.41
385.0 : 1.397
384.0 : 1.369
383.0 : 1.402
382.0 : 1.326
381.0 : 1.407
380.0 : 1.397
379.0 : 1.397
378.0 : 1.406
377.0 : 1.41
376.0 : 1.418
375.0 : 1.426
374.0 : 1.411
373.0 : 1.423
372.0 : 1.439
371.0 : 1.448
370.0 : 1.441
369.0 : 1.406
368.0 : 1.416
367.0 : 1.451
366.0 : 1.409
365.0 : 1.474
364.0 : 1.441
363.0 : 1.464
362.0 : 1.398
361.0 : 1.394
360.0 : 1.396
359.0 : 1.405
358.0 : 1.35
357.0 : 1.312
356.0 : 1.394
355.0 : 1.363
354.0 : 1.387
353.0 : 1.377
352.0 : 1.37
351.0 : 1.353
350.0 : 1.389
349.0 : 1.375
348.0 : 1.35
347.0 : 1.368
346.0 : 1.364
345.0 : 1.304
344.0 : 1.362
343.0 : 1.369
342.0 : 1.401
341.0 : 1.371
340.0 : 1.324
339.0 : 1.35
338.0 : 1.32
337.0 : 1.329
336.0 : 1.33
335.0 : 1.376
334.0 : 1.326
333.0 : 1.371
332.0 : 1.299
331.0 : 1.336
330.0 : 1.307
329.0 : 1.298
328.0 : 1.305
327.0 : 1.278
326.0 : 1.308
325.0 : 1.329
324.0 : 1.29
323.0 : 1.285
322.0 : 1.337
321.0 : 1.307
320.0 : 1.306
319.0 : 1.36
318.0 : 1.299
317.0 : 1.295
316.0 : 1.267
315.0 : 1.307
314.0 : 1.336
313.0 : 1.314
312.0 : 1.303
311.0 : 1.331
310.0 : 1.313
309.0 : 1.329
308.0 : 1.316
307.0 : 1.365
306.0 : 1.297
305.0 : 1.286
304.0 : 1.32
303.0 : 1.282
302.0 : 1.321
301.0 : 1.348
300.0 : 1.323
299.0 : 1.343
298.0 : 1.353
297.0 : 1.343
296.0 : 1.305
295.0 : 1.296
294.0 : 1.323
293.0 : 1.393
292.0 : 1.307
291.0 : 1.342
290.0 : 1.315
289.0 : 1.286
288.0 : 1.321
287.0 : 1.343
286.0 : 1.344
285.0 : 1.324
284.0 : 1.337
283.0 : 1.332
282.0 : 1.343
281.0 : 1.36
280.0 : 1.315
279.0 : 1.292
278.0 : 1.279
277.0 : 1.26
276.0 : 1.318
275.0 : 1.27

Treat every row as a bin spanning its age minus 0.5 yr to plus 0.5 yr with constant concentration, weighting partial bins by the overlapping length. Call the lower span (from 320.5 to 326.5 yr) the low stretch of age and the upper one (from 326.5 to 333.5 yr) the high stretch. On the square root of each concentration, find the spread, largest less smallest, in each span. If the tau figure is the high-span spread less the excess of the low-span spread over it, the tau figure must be 0.058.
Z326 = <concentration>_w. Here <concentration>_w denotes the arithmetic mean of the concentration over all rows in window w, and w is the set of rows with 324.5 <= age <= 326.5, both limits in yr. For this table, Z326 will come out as 1.32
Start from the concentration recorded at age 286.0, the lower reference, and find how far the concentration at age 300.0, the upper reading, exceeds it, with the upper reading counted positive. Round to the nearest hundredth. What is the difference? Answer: -0.02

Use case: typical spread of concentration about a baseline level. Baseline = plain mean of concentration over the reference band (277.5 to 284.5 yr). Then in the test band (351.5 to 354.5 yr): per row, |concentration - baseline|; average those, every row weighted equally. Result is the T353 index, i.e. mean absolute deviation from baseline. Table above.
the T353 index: 0.055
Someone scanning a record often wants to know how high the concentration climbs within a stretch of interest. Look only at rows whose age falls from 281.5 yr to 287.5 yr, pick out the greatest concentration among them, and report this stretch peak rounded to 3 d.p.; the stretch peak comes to 1.344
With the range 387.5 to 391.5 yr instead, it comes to 1.390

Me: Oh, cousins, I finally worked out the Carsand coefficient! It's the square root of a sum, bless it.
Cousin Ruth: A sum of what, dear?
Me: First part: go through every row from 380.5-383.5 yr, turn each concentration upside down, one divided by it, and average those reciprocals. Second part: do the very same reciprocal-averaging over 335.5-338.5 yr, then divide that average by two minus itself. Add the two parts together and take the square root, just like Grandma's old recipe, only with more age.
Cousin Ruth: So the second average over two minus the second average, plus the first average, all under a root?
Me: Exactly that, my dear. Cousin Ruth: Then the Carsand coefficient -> 1.154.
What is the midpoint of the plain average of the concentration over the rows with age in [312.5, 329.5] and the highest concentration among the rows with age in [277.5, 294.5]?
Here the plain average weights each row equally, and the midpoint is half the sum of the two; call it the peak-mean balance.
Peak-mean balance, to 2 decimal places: 1.35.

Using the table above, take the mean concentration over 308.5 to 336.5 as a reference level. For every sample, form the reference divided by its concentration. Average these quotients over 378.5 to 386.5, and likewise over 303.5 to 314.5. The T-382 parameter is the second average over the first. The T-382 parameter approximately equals 1.05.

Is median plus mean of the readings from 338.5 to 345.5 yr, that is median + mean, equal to 2.72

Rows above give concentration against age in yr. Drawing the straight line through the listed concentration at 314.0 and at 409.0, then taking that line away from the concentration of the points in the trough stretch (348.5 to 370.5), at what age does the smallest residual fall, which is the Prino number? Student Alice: 357.0 yr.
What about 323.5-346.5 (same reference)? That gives 327.0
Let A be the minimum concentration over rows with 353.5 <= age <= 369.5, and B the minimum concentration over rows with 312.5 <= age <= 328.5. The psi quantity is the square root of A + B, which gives 1.606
